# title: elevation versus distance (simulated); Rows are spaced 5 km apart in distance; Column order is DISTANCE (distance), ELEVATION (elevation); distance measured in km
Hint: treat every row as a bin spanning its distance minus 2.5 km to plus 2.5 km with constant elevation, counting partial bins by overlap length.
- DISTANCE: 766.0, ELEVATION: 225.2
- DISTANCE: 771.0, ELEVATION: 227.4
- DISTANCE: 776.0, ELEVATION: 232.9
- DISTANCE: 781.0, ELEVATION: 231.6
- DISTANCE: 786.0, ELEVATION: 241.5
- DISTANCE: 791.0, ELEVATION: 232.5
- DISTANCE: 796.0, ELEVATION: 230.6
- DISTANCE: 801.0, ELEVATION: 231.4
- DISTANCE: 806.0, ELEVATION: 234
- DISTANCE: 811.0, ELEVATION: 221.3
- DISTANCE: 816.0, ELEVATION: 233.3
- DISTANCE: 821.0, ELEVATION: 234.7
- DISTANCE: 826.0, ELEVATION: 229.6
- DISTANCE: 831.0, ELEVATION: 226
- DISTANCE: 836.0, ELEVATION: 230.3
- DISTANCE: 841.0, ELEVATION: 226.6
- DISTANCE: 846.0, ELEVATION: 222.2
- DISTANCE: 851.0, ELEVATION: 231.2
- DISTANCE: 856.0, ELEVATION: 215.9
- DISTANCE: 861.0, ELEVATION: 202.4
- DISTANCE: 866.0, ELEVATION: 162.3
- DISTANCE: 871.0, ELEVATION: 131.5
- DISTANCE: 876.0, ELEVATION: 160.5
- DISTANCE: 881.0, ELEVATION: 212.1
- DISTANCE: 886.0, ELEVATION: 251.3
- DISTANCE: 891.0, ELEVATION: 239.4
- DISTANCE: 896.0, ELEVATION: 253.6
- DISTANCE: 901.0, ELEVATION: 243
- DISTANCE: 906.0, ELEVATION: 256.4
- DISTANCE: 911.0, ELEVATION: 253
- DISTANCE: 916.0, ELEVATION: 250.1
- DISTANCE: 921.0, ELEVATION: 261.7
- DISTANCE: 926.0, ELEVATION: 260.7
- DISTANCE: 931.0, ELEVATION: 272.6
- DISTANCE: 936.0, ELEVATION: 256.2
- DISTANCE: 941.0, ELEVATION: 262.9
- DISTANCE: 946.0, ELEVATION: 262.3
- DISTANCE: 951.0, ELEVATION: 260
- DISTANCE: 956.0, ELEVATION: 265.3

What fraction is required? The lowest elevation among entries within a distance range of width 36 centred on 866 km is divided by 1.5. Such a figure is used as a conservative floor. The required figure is 88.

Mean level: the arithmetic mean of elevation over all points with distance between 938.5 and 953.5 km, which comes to 262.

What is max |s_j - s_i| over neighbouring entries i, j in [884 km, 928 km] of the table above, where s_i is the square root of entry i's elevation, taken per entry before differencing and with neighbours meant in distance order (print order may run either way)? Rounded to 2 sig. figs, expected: 0.45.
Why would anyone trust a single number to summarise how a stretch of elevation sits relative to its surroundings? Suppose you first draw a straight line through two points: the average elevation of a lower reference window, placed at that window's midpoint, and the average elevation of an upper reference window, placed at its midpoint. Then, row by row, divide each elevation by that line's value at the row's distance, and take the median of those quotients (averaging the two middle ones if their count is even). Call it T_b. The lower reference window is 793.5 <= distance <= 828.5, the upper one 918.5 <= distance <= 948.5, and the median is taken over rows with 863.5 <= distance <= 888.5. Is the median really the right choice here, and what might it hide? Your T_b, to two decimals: 0.66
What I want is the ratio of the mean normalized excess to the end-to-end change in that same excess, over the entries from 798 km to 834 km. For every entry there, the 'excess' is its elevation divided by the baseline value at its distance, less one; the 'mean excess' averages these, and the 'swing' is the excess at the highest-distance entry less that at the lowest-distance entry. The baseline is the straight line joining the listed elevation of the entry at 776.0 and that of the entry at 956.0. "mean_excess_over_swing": 0.95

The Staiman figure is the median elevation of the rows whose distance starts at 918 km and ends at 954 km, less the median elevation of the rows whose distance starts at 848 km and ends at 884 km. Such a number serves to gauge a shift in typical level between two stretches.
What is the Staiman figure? 59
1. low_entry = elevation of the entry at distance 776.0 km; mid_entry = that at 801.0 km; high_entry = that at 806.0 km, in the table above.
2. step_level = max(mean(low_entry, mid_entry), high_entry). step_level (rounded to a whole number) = 234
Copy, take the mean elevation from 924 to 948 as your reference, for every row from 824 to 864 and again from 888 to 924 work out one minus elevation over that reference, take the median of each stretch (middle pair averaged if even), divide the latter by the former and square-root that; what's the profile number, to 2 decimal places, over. 0.52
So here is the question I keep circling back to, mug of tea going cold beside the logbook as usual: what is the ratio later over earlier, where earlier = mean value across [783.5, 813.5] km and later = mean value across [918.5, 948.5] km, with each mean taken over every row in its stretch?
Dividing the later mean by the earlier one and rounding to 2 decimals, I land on 1.13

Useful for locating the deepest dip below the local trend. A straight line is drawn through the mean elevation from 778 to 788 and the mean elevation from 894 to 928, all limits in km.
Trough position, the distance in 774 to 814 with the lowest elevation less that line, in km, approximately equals 811.0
